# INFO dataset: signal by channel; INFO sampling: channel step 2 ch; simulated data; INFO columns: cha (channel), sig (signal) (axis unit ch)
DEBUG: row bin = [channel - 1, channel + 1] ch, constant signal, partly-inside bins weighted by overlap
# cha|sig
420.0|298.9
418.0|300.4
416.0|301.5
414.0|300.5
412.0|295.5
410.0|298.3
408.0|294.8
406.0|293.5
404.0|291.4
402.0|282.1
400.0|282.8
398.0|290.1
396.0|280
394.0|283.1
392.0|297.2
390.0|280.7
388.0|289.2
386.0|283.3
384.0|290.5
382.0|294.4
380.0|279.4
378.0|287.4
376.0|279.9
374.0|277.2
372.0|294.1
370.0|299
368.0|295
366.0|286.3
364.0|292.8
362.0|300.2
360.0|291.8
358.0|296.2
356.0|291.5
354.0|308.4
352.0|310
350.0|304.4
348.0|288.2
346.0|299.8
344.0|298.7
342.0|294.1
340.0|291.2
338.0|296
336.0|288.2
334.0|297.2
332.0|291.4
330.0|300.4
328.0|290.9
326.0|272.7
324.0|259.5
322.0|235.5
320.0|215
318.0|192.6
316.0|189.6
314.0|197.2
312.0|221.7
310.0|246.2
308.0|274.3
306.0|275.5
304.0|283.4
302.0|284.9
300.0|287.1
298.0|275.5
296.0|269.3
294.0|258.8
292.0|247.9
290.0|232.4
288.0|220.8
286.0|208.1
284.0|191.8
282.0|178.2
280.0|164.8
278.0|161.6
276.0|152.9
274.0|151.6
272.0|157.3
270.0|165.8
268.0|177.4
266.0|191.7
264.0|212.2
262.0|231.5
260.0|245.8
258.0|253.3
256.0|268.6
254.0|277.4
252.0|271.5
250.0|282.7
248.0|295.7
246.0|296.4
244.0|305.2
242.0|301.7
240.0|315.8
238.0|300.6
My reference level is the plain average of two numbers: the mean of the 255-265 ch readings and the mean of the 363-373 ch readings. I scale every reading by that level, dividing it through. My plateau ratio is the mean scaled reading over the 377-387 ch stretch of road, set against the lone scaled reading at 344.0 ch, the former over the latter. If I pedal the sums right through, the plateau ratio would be 0.96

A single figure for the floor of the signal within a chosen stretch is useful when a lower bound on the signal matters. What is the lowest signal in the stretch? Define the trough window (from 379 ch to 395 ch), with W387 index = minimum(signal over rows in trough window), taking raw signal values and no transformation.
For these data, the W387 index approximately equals 279.4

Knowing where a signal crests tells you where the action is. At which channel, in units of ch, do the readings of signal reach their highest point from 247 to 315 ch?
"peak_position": 248.0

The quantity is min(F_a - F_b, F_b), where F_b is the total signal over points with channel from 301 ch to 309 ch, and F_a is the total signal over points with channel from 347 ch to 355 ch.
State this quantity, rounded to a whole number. 93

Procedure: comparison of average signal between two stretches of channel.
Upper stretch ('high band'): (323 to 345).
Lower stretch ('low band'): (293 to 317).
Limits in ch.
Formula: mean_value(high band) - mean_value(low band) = 34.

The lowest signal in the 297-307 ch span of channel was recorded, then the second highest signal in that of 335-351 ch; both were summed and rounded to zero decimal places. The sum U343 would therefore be 575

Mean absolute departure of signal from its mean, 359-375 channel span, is 5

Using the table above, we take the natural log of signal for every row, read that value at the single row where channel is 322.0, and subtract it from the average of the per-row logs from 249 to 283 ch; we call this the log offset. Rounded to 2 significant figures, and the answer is -0.15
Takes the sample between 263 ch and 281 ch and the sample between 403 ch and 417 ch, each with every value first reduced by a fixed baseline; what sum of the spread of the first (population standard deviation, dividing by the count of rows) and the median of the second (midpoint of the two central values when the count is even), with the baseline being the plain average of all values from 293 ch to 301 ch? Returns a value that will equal 42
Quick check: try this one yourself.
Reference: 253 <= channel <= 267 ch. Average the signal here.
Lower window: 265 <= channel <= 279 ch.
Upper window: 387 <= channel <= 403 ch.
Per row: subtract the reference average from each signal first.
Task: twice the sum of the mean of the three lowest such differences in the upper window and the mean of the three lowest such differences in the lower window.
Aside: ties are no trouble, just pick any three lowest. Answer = -91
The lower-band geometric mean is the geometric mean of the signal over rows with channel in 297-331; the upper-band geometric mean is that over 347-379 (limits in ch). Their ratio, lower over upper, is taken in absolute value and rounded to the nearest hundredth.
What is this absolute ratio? 0.85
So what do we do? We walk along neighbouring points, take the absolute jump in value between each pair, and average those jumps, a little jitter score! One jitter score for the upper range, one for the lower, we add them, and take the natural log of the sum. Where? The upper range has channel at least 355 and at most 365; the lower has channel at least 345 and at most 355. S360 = 2.71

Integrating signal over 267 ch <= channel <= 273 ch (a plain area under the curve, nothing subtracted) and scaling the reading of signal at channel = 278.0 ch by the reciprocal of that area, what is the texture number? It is 0.16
